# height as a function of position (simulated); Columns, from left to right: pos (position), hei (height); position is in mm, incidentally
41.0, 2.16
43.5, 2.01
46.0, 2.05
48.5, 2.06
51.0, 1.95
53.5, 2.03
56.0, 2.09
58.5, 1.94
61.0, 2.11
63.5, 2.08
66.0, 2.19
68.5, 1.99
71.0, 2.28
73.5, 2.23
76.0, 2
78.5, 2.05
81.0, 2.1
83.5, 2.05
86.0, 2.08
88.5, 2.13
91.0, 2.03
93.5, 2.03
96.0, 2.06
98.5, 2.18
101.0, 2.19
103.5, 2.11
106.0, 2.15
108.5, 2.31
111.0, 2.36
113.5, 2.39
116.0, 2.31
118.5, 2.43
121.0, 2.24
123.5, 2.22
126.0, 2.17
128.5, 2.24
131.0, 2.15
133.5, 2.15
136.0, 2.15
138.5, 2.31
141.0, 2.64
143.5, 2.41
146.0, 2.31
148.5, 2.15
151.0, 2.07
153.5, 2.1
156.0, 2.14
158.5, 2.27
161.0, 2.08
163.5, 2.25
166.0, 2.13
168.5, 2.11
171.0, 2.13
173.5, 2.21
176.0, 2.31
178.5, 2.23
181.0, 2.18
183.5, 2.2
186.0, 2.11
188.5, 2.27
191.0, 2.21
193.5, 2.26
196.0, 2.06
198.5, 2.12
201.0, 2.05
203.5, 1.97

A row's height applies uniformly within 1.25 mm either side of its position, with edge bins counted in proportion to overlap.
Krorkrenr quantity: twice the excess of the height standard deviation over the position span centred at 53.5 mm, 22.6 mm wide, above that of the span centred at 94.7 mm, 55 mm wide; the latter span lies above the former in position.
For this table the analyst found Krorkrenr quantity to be -0.15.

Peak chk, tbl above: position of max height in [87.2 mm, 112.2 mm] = 111.0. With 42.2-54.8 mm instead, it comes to 48.5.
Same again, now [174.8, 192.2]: 176.0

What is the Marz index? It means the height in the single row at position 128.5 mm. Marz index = 2.24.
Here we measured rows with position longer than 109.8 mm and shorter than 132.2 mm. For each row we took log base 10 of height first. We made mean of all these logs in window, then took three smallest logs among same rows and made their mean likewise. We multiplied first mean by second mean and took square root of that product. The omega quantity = 0.348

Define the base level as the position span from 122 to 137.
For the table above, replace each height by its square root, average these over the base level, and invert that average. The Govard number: 0.677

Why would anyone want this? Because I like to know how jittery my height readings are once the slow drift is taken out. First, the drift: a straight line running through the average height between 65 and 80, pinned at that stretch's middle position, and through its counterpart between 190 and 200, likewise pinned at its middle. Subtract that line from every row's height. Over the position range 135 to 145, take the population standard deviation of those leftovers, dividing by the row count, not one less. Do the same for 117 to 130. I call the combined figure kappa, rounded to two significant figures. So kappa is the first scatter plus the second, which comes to 0.27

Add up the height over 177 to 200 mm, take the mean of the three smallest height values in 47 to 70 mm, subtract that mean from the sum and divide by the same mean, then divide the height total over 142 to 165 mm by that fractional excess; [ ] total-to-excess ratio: 2.19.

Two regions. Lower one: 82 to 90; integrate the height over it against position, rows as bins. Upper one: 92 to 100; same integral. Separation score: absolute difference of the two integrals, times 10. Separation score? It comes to 0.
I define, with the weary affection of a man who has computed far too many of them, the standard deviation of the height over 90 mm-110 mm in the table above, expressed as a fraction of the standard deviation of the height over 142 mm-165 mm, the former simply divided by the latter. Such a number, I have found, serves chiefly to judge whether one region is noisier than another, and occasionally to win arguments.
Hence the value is 0.8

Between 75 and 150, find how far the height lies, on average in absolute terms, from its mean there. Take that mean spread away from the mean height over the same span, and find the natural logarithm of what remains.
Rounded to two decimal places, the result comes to 0.74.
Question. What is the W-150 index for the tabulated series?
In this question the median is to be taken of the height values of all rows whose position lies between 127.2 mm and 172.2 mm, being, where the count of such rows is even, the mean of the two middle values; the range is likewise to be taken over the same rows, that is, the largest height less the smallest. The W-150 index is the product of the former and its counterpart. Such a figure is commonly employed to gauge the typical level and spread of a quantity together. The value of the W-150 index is 1.23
